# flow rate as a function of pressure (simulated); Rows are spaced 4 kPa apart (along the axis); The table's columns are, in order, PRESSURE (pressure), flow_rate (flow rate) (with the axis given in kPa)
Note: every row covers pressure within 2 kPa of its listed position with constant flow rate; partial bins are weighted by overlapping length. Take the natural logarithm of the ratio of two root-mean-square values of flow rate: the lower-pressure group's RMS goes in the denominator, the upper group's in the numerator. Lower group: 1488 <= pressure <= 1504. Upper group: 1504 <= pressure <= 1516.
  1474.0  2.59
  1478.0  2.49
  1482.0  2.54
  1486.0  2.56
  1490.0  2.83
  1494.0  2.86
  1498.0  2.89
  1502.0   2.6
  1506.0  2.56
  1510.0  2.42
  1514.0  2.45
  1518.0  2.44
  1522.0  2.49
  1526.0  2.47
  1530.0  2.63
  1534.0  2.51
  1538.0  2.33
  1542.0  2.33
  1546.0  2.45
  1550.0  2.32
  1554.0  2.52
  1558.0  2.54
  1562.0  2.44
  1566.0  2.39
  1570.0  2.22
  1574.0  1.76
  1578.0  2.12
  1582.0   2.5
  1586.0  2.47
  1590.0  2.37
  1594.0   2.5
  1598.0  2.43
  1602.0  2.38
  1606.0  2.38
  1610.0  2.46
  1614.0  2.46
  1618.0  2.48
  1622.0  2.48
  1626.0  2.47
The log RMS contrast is -0.12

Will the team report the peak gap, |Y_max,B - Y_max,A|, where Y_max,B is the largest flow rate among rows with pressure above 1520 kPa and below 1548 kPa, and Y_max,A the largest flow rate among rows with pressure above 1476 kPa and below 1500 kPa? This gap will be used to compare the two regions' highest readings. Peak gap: 0.26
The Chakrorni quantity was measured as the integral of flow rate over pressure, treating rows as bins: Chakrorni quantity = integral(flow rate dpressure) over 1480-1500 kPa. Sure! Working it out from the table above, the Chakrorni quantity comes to 55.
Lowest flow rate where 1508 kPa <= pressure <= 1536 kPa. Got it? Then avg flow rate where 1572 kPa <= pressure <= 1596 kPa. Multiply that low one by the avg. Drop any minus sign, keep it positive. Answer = 5.5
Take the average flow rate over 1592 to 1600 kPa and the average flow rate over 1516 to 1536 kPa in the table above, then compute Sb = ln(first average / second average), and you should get -0.017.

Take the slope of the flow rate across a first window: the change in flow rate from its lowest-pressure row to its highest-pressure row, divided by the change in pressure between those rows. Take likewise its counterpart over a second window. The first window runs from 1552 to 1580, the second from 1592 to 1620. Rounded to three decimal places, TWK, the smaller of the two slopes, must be -0.017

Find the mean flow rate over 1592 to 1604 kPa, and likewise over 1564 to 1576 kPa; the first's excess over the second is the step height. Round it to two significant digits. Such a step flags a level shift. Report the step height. 0.31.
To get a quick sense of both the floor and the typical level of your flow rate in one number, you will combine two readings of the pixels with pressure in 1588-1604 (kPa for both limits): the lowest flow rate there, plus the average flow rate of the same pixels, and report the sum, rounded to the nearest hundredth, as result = 4.79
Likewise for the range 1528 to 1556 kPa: 4.76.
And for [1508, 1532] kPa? 4.90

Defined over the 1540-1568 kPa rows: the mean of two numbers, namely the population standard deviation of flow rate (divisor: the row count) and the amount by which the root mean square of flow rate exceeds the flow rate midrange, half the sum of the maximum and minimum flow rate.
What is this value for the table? 0.039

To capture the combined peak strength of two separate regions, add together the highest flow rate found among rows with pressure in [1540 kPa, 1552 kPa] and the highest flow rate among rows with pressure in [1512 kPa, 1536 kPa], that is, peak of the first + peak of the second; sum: 5.08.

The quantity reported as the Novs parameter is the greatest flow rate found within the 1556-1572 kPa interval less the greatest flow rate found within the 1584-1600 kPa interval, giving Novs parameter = 0.0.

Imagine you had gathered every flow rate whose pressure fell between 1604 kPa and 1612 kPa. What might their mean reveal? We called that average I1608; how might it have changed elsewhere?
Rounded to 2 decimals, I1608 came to 2.42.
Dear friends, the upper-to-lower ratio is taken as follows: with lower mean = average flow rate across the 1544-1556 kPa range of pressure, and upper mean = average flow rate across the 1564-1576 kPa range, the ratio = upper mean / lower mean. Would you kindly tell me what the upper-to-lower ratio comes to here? 0.87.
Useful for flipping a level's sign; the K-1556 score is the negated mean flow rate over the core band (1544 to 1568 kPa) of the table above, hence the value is -2.44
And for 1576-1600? -2.40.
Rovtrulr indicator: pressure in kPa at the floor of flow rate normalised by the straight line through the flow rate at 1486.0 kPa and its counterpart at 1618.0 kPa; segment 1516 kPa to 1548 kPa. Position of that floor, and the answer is 1538.0 kPa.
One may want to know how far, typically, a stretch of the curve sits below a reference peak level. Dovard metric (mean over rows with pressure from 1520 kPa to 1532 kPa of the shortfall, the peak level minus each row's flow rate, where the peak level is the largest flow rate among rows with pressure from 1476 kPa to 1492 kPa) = 0.30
